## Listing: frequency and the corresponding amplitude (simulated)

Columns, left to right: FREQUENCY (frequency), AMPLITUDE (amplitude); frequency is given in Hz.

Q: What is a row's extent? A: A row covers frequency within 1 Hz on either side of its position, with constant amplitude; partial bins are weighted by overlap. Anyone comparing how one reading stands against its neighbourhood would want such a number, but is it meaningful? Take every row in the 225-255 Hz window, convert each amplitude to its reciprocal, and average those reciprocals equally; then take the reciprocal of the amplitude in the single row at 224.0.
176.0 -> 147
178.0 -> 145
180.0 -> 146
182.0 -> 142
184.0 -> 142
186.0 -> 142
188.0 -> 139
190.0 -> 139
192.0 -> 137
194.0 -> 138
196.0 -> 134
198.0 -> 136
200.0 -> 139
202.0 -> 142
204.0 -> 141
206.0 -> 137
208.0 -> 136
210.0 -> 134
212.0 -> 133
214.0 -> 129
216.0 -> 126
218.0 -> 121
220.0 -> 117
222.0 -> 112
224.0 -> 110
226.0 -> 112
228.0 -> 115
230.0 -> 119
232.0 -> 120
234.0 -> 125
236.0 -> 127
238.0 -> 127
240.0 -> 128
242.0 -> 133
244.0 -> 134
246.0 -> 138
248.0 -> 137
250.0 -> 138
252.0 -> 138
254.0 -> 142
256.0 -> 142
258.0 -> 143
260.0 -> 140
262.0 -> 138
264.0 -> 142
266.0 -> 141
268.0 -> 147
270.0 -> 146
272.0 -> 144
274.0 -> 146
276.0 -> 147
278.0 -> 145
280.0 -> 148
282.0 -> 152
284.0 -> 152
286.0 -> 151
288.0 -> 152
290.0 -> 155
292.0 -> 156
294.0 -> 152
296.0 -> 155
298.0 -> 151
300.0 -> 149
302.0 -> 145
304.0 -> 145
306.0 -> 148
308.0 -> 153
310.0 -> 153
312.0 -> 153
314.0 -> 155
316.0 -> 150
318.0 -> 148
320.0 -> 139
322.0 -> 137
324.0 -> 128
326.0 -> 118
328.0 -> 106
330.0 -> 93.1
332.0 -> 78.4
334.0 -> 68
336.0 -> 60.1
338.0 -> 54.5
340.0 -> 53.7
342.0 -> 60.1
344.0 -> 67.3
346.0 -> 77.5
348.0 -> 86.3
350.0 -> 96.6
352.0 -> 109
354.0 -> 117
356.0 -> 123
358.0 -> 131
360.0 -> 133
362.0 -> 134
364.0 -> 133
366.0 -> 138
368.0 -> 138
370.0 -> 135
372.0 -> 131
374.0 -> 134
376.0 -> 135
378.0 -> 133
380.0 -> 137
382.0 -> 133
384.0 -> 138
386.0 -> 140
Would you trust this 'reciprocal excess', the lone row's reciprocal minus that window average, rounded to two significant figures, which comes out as 0.0013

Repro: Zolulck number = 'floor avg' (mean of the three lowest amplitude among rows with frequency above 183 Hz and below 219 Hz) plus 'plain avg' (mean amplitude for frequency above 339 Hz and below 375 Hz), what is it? 236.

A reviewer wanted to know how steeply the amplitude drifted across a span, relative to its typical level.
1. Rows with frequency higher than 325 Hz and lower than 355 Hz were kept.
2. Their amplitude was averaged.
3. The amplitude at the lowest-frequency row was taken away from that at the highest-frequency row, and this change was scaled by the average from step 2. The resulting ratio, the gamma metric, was -0.01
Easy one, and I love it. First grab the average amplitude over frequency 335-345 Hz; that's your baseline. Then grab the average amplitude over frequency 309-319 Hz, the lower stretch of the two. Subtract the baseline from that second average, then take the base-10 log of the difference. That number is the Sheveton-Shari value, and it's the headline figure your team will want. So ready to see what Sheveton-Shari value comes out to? 1.97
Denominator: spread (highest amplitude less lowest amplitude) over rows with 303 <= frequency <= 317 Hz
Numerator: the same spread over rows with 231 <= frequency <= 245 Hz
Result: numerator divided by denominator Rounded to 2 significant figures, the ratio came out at 1.4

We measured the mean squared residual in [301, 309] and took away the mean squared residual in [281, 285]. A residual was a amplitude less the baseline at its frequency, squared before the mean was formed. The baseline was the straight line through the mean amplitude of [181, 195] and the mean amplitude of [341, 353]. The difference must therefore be 366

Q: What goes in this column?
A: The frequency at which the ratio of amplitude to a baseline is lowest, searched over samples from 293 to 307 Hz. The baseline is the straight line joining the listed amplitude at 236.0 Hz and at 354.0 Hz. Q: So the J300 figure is 302.0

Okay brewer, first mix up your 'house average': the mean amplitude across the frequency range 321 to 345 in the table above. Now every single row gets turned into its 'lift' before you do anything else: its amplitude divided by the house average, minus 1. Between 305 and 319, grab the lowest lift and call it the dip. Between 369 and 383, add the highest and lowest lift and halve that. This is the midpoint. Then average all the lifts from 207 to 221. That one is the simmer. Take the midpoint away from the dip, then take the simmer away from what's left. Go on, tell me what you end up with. -0.3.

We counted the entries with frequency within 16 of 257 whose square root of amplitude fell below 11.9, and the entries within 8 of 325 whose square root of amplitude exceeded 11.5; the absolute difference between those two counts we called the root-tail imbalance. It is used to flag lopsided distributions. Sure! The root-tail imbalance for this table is 6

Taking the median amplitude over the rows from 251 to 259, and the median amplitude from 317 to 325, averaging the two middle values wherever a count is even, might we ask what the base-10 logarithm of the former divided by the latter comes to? 0.012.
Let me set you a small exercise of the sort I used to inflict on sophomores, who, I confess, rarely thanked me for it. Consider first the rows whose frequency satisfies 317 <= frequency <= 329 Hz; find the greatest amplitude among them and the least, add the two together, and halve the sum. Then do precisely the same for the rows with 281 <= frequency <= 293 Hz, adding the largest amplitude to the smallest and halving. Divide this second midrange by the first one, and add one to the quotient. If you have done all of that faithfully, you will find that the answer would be 2.21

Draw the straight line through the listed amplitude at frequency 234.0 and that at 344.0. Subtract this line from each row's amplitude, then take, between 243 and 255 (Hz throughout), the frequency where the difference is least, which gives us 244.0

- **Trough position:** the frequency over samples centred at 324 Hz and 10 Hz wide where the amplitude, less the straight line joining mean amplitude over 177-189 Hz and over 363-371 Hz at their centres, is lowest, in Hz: 328.0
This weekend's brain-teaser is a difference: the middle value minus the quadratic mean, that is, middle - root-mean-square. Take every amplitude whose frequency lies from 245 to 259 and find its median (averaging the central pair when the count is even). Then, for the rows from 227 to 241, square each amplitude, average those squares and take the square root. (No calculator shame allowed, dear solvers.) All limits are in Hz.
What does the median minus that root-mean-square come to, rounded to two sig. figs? 15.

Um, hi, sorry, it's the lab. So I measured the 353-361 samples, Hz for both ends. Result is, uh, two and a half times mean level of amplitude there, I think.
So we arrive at 315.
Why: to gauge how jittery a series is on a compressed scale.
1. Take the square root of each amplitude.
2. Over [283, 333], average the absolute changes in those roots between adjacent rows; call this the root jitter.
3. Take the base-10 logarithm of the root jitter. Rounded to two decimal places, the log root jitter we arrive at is -0.69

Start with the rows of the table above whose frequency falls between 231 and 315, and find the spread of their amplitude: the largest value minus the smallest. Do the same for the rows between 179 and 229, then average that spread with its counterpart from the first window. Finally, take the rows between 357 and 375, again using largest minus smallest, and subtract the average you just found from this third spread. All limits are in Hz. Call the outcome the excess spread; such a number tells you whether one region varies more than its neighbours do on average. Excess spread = -29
